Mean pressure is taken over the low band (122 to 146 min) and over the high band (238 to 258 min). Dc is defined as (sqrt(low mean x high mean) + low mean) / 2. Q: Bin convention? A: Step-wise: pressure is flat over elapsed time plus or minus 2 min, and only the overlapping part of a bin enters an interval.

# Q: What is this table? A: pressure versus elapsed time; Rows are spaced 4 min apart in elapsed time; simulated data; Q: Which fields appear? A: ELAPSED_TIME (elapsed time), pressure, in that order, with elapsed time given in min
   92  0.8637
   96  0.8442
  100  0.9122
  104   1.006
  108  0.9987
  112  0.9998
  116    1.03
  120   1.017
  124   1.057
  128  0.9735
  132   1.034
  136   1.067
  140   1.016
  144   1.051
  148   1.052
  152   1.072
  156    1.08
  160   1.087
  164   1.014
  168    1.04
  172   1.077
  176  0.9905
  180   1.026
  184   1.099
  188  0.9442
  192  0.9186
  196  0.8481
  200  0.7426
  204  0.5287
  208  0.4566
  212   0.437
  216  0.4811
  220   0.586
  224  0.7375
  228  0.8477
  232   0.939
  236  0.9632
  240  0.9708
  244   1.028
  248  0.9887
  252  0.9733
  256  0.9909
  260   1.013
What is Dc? 1.02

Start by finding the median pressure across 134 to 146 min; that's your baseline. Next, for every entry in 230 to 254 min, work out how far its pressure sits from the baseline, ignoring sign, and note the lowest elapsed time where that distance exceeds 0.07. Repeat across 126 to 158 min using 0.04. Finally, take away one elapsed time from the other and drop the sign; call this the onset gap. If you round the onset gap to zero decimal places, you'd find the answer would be 104 min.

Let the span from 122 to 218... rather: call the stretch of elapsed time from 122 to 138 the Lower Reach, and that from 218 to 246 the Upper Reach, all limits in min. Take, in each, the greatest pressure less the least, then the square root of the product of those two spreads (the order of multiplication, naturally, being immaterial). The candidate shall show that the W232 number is 0.20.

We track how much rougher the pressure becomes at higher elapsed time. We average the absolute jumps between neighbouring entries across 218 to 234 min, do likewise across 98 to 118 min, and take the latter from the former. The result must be 0.08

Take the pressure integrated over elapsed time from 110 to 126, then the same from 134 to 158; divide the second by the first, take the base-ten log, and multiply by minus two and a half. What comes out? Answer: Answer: -0.47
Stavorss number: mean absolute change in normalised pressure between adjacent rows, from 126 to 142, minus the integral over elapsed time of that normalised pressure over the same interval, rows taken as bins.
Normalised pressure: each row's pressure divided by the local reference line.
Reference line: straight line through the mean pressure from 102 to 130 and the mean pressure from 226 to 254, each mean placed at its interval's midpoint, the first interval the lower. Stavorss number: -16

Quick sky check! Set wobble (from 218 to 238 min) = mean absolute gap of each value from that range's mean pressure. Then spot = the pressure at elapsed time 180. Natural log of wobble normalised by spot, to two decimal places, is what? -2.13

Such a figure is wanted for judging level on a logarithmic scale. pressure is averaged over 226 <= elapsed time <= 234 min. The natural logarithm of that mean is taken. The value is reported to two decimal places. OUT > -0.11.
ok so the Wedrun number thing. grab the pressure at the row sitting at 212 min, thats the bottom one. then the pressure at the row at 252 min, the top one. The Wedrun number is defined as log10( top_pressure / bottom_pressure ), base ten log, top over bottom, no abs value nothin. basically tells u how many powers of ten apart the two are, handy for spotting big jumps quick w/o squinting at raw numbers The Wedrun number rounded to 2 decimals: 0.35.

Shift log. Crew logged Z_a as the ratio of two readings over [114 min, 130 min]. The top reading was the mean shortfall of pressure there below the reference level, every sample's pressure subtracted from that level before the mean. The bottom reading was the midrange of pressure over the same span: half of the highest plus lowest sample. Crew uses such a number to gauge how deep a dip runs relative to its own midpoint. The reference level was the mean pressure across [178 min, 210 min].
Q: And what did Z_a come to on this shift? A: -0.20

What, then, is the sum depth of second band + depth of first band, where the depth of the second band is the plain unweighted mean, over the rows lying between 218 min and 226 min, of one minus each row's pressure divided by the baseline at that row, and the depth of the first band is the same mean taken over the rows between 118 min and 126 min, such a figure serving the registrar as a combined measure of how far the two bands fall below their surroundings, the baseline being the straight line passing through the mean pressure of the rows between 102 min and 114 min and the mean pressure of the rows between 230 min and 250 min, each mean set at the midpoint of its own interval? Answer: 0.29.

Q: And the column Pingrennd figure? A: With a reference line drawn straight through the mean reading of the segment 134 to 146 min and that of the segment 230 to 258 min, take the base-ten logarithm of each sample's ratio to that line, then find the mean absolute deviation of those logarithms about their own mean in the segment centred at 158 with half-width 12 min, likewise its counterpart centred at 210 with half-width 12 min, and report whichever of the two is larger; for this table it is 0.06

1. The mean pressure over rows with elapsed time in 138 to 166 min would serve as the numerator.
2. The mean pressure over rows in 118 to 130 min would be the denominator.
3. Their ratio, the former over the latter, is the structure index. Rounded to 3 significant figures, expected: 1.04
